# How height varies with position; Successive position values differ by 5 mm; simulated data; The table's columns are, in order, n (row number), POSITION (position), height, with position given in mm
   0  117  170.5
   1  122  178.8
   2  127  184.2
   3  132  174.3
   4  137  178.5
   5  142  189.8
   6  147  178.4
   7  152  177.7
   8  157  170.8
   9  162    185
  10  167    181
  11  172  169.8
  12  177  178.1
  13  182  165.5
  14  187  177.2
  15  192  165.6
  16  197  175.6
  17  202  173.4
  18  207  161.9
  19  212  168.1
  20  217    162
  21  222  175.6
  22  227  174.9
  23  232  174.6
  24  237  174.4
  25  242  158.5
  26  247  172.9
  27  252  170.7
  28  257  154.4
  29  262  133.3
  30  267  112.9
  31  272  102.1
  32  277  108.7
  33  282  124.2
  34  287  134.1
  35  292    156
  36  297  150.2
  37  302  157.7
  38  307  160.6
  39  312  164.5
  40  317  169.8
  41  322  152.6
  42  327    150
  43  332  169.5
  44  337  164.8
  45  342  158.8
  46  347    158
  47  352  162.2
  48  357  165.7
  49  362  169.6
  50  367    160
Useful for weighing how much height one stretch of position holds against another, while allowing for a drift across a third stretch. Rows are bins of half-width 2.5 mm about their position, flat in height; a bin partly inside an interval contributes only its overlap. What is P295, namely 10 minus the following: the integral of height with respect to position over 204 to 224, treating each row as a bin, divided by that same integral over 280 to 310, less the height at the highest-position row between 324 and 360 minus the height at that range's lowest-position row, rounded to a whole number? 25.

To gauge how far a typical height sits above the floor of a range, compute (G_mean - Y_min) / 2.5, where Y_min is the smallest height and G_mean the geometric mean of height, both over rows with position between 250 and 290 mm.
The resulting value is 10.5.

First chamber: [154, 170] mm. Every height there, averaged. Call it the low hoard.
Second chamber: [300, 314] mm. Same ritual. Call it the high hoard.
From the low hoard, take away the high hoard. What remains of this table 18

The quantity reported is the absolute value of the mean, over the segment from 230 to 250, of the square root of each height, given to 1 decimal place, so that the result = 13.0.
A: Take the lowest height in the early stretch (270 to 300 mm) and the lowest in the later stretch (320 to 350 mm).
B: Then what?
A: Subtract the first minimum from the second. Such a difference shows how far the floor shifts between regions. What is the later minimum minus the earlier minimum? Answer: 48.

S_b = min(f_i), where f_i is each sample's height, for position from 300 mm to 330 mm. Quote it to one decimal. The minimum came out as 150.0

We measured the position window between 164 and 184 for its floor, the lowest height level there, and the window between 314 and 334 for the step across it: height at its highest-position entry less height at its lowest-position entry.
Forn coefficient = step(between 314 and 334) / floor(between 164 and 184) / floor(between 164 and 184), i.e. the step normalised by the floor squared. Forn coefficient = 0.0000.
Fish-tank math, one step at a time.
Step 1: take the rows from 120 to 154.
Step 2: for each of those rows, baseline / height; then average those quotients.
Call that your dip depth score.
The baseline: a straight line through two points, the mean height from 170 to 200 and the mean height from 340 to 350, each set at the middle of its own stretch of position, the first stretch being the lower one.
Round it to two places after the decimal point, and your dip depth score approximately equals 0.98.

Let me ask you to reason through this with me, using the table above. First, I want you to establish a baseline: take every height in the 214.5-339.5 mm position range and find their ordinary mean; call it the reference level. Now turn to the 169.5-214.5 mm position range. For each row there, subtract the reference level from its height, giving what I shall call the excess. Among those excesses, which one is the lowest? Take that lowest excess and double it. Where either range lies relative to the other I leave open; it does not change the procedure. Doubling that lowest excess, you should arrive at 17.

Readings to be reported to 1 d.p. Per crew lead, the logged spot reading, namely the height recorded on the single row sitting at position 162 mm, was 185.0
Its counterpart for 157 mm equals 170.8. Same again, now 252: 170.7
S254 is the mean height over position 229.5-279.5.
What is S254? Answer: 146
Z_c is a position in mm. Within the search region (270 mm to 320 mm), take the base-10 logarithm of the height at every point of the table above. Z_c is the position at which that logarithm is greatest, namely 317 mm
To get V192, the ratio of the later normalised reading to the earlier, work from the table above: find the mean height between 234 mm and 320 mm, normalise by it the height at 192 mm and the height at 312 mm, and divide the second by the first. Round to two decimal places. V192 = 0.99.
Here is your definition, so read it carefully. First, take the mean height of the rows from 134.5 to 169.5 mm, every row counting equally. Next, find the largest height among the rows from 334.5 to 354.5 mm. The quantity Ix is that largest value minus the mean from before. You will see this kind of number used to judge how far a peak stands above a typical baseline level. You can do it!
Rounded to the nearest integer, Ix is -15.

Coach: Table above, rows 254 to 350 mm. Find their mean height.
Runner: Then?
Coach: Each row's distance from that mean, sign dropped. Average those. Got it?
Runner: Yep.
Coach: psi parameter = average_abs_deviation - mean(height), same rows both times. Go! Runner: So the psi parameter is -129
